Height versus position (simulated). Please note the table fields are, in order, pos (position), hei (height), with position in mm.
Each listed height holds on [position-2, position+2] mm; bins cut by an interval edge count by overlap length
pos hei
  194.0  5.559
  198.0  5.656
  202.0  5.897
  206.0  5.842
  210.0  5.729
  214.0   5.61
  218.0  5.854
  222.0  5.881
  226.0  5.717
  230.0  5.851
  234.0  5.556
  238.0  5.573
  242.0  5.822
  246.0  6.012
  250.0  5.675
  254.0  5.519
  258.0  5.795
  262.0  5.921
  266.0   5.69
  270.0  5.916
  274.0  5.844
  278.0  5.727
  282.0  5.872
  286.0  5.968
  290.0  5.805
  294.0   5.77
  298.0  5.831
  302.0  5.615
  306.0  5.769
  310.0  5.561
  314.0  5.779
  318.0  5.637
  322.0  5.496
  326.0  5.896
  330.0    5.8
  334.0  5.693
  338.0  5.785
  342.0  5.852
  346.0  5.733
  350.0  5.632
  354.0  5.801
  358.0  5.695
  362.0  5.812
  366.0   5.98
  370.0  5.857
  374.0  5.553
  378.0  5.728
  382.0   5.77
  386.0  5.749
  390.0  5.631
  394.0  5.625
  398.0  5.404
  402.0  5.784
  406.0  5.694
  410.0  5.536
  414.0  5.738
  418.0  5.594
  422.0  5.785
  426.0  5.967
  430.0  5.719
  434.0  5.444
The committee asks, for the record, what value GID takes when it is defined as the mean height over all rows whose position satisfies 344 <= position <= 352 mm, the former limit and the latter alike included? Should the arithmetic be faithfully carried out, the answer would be 5.68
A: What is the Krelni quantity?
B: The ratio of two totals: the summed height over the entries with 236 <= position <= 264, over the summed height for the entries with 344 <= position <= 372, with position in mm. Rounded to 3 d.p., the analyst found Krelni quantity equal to 0.995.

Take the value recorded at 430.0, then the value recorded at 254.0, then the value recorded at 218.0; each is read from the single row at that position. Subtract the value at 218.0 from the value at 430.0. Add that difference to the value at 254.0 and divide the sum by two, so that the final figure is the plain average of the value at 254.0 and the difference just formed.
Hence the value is 2.69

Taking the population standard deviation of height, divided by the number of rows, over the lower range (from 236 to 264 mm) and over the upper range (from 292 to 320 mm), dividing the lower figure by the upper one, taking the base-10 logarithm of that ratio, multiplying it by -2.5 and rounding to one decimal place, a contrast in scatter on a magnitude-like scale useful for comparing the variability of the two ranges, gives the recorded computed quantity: -0.6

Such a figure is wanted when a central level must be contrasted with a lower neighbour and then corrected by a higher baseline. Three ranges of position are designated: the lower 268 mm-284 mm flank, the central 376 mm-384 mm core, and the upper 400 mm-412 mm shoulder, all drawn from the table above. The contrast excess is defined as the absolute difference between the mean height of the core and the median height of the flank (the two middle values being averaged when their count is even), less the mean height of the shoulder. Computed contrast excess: -5.56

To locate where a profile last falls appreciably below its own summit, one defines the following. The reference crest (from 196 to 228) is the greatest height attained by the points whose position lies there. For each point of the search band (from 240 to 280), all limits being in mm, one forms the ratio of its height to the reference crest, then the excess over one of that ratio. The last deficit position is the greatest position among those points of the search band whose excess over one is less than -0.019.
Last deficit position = 278.0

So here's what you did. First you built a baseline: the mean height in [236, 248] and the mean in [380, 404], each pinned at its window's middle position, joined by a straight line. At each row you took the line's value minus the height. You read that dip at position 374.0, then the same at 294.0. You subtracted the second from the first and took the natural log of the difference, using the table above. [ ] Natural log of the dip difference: -2.0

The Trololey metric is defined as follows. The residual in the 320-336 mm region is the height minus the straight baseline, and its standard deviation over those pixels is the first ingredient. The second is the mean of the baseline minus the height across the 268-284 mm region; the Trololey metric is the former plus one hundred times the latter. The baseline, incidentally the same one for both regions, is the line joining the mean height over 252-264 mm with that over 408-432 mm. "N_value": -10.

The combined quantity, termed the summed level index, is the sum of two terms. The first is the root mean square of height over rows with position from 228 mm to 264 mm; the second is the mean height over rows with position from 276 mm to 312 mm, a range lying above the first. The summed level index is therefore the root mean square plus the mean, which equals 11.52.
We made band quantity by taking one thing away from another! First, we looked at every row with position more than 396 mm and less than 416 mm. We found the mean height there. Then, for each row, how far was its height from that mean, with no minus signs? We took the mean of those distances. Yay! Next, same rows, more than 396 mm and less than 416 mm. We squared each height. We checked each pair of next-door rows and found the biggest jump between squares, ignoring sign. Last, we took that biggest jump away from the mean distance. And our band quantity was -4.1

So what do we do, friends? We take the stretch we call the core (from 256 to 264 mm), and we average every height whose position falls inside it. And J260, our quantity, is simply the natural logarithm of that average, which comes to 1.77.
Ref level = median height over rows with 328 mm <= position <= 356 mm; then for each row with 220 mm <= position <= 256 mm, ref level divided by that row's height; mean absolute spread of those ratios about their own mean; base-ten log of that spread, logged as -1.61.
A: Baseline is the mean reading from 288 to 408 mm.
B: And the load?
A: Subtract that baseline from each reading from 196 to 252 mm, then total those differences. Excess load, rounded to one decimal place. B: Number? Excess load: 0.5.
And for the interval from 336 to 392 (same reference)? 0.4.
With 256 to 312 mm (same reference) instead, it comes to 0.9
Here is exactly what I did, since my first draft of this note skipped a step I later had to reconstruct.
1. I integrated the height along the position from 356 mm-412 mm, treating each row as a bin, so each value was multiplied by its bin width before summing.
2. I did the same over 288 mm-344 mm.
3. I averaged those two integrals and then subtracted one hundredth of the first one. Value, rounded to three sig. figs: 317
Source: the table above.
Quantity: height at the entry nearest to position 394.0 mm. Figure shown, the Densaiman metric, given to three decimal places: 5.625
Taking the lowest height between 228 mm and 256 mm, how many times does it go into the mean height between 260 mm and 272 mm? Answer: 1.059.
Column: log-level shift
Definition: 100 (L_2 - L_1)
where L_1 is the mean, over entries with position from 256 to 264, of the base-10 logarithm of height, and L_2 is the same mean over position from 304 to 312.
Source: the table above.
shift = -1.5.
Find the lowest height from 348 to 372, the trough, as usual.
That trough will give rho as 5.632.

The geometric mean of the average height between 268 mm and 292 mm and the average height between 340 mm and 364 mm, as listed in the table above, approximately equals 5.80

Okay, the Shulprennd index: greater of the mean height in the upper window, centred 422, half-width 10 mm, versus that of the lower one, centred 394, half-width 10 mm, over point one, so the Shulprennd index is 57.6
